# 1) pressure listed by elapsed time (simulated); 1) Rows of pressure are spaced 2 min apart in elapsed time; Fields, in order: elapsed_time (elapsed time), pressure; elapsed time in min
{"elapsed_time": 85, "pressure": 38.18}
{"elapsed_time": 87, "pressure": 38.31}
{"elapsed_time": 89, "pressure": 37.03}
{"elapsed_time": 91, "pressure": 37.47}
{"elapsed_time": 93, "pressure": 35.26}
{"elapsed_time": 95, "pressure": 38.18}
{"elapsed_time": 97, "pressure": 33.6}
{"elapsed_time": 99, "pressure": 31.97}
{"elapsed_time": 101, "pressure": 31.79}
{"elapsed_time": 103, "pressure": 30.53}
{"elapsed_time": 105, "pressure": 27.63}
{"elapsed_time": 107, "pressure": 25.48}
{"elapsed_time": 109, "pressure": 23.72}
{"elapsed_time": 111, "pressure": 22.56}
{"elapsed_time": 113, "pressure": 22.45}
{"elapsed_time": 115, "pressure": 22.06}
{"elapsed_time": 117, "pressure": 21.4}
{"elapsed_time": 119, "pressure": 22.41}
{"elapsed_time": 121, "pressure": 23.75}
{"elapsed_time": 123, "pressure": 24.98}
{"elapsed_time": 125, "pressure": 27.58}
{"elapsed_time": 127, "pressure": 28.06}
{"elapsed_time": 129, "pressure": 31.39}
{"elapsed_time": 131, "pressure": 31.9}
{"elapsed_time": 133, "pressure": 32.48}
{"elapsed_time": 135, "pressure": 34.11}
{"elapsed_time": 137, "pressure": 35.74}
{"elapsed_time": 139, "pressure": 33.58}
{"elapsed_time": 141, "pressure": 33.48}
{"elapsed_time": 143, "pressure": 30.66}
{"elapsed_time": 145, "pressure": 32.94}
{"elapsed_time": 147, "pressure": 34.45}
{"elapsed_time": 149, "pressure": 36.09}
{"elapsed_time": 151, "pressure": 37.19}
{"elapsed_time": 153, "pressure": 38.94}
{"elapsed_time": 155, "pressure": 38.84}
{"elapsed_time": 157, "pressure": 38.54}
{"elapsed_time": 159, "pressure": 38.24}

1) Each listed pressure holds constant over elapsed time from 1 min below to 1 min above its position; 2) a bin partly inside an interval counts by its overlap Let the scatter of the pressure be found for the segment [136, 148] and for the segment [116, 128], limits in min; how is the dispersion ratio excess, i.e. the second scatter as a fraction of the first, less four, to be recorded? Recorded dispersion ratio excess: -2.4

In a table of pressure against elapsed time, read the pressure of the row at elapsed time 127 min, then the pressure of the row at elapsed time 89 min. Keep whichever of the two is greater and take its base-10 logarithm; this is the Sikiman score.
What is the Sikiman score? 1.57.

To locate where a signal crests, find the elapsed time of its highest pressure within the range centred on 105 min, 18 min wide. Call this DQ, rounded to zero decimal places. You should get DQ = 97 min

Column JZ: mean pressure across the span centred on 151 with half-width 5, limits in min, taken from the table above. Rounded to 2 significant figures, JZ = 37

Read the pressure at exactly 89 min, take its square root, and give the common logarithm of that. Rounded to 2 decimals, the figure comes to 0.78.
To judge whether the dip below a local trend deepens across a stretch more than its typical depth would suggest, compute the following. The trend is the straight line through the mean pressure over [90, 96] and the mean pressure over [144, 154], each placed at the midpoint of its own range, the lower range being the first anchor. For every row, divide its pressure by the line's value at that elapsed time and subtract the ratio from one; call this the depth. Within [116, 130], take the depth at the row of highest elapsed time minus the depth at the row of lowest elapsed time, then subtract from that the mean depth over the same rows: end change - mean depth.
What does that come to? -0.574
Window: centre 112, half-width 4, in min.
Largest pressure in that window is 23.72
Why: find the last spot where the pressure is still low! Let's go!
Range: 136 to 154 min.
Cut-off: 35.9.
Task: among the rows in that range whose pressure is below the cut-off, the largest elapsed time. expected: 147 min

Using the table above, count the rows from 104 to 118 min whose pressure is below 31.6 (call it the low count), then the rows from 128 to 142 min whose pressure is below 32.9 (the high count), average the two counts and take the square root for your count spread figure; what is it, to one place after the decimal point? 2.2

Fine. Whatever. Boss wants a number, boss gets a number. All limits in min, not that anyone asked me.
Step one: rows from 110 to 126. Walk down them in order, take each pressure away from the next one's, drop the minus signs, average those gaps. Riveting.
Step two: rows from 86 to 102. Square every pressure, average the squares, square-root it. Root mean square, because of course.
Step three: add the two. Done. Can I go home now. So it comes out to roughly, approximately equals 37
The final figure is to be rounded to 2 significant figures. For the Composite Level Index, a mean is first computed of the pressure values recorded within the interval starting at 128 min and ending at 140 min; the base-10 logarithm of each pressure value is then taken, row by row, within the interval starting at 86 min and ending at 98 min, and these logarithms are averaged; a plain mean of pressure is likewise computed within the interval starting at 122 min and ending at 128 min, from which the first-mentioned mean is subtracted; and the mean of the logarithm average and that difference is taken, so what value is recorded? -2.4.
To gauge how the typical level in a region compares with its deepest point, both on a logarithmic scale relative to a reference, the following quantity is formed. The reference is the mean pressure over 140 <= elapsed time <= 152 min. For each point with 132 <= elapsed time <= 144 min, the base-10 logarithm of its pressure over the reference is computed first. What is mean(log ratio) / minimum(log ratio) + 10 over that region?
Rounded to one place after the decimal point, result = 10.2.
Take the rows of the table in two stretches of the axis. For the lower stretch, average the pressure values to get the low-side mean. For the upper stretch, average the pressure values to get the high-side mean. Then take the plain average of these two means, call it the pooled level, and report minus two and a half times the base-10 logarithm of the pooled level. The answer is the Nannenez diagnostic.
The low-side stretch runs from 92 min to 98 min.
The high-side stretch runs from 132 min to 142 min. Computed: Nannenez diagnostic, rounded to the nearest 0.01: -3.85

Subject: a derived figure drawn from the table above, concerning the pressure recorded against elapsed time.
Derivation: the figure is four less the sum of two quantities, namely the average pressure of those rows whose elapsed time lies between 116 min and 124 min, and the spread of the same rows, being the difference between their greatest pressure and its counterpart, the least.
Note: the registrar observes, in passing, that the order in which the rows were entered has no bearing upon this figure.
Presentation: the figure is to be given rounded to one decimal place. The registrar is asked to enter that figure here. -22.7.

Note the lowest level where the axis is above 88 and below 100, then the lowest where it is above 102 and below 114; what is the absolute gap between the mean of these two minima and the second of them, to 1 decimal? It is 4.8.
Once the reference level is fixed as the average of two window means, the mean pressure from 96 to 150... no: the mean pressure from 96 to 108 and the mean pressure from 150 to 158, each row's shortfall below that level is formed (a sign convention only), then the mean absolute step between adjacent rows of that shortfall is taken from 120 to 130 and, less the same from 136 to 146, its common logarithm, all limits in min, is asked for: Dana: -1.2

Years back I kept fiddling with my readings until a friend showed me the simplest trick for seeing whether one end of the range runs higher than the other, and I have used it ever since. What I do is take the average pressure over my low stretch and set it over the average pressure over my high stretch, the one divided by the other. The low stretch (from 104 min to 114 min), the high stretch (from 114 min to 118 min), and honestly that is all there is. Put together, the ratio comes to 1.12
